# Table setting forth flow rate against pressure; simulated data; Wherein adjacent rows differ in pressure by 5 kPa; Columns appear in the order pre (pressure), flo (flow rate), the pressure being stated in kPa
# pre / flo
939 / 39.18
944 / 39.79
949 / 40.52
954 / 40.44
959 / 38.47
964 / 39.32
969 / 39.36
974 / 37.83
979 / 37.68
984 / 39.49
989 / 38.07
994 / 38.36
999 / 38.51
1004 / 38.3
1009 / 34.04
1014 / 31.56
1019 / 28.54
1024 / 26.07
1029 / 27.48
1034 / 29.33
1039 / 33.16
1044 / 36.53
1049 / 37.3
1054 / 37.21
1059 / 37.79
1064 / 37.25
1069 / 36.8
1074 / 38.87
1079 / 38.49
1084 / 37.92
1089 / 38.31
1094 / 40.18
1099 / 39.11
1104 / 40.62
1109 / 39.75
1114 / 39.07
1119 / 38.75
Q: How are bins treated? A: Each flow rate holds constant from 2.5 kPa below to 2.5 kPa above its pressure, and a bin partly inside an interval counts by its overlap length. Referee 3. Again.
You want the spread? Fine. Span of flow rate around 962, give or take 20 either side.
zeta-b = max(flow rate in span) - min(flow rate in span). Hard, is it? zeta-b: 3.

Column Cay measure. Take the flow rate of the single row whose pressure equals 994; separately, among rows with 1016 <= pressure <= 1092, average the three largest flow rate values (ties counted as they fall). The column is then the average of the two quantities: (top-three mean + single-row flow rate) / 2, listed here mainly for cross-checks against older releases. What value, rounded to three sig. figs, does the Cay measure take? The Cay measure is 38.5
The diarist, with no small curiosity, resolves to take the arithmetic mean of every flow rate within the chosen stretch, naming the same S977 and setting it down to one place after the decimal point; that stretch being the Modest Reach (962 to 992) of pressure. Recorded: 38.6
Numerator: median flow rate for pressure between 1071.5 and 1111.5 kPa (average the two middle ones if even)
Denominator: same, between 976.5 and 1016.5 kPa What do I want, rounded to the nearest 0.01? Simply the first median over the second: 1.02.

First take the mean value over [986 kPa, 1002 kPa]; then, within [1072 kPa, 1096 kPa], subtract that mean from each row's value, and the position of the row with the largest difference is 1094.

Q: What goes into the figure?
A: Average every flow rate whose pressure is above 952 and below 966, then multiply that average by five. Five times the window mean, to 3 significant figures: 197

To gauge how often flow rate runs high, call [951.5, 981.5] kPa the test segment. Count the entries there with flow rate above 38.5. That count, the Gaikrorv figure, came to 3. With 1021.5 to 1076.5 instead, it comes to 1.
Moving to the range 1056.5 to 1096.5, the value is 2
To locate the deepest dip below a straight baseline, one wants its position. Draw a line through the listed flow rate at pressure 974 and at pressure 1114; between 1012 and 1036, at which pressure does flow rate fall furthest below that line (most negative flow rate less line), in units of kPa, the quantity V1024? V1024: 1024 kPa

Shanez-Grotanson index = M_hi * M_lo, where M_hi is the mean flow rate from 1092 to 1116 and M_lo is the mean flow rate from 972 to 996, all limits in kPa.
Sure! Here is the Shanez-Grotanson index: 1522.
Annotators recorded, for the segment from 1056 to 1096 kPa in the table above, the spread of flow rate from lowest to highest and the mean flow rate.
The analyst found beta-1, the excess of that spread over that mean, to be -35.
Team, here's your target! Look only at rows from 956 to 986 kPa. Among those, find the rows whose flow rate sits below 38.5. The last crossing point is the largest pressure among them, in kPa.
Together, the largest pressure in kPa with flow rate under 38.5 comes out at 979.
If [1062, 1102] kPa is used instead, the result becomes 1089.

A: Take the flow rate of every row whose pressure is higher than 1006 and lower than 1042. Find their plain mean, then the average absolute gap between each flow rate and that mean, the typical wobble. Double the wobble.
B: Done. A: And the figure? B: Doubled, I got 5.0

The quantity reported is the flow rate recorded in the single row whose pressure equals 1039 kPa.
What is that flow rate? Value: 33.16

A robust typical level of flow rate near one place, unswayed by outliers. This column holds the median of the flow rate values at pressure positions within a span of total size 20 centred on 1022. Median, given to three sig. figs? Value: 28.0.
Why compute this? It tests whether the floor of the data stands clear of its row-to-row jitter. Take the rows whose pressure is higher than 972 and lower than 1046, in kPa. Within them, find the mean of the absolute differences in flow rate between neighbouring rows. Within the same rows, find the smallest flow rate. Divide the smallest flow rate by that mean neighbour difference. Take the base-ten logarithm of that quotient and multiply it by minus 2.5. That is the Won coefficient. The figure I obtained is -2.84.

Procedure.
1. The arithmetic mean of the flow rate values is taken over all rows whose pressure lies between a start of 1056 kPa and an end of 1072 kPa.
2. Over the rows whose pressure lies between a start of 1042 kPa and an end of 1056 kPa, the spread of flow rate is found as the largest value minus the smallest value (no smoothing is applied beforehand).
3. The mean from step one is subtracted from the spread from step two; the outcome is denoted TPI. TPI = -37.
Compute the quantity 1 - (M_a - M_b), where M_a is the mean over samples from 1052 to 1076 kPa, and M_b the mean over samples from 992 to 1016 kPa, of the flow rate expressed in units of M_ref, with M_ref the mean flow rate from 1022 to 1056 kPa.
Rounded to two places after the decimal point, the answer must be 0.96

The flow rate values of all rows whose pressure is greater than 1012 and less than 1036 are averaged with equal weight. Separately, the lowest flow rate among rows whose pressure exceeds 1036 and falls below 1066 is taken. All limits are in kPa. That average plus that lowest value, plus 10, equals 72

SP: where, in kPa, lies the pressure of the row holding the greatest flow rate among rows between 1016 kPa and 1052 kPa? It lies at 1049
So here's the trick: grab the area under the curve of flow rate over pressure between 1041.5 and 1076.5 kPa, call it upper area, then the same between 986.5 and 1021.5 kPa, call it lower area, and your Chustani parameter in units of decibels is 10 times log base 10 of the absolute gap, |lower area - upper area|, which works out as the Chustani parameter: 18.6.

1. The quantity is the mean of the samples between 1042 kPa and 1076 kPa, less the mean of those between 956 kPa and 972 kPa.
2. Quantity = -2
